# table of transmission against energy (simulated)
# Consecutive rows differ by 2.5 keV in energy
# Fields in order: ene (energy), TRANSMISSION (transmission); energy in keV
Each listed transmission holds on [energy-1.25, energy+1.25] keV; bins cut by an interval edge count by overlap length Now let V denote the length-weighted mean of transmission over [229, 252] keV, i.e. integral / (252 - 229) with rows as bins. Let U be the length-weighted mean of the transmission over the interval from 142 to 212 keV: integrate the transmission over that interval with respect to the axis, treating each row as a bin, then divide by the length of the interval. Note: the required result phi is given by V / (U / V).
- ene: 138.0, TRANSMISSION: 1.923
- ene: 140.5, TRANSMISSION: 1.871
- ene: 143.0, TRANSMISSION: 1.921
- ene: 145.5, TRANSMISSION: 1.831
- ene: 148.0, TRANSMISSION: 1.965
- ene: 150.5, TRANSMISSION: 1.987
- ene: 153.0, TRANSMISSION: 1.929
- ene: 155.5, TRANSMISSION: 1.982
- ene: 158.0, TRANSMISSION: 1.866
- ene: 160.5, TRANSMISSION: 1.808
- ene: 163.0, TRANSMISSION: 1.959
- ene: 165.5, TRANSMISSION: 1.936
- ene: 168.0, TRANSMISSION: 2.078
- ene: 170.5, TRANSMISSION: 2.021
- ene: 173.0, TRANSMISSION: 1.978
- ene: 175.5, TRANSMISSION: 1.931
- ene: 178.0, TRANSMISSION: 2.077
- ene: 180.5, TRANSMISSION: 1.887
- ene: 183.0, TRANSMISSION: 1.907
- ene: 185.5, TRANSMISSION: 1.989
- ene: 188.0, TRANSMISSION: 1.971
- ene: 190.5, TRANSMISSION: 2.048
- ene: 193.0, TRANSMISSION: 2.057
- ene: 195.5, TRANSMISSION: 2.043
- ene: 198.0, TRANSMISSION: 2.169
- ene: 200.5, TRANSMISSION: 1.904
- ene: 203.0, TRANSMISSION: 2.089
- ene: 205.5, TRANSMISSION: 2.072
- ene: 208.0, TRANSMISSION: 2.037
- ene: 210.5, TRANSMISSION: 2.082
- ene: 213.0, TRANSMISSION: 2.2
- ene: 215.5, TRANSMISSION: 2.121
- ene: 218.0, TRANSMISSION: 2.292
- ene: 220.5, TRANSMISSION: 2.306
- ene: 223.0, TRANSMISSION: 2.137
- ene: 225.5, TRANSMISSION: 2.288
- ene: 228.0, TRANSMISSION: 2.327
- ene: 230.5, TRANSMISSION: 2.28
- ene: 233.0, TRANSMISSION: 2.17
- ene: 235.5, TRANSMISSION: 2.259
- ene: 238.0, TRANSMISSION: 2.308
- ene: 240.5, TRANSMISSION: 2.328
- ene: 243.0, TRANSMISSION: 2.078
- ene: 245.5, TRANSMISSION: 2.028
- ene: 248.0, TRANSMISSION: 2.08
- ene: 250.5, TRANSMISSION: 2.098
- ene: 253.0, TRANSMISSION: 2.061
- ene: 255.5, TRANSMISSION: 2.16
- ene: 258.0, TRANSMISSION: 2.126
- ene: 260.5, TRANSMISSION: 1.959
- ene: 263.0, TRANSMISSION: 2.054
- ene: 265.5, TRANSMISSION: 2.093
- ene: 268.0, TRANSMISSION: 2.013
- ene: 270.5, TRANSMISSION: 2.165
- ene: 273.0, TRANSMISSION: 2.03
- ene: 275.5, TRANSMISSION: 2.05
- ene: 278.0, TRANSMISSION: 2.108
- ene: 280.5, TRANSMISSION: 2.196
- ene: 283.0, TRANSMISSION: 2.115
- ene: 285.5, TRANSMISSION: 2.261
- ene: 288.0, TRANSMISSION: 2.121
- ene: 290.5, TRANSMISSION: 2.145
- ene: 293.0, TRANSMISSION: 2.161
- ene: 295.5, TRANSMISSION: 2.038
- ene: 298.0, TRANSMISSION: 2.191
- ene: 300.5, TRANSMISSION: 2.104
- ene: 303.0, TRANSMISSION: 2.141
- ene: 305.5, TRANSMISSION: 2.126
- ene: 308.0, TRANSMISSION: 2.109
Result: 2.40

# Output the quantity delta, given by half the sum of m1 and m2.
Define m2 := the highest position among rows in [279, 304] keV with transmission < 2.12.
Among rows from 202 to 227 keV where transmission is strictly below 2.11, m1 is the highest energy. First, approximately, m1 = 210.5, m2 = 300.5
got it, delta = 255.5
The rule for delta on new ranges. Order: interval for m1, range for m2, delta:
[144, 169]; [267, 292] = 225.5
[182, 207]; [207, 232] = 208.0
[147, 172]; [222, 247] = 208.0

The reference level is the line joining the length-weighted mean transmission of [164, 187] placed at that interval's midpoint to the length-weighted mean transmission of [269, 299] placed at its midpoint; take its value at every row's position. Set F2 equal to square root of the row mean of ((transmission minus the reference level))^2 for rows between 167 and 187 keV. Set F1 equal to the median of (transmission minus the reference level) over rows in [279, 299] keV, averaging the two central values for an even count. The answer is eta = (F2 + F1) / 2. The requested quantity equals 0.042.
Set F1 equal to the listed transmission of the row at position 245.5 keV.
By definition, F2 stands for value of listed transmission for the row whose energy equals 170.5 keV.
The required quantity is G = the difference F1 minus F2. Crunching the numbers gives 0.01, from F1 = 2.028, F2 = 2.021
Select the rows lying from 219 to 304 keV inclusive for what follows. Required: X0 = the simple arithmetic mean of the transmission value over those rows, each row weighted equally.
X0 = 2.15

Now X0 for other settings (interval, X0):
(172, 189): 1.96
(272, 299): 2.13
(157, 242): 2.09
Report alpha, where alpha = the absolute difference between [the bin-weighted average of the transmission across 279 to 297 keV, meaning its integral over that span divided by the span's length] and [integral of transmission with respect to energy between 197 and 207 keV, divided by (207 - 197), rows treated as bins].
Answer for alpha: 0.09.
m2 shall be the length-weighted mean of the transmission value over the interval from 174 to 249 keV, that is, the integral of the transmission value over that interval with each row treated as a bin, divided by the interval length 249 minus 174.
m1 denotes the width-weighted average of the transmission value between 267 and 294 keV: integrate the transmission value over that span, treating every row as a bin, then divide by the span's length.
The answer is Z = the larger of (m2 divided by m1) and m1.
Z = 2.12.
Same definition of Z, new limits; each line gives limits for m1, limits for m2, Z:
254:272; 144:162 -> 2.08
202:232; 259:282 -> 2.19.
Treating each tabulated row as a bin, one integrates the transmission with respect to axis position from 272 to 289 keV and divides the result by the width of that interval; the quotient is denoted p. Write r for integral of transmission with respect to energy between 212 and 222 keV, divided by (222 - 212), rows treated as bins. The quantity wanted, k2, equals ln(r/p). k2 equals 0.05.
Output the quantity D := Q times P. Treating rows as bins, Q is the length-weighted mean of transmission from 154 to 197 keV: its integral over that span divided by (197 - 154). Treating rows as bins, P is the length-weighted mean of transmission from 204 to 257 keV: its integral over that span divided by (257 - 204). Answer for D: 4.30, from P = 2.18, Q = 1.97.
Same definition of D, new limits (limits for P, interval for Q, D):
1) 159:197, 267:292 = 4.20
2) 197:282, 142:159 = 4.12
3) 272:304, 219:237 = 4.80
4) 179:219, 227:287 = 4.39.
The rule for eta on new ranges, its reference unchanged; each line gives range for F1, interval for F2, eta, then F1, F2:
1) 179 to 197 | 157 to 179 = 0.038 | -0.003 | 0.08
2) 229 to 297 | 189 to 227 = 0.072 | 0.005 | 0.14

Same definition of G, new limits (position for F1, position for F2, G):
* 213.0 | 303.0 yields 0.06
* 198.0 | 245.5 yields 0.14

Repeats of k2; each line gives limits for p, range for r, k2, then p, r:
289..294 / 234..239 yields 0.06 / 2.15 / 2.28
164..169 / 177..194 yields -0.01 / 2.00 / 1.99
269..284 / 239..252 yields 0.01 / 2.11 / 2.12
